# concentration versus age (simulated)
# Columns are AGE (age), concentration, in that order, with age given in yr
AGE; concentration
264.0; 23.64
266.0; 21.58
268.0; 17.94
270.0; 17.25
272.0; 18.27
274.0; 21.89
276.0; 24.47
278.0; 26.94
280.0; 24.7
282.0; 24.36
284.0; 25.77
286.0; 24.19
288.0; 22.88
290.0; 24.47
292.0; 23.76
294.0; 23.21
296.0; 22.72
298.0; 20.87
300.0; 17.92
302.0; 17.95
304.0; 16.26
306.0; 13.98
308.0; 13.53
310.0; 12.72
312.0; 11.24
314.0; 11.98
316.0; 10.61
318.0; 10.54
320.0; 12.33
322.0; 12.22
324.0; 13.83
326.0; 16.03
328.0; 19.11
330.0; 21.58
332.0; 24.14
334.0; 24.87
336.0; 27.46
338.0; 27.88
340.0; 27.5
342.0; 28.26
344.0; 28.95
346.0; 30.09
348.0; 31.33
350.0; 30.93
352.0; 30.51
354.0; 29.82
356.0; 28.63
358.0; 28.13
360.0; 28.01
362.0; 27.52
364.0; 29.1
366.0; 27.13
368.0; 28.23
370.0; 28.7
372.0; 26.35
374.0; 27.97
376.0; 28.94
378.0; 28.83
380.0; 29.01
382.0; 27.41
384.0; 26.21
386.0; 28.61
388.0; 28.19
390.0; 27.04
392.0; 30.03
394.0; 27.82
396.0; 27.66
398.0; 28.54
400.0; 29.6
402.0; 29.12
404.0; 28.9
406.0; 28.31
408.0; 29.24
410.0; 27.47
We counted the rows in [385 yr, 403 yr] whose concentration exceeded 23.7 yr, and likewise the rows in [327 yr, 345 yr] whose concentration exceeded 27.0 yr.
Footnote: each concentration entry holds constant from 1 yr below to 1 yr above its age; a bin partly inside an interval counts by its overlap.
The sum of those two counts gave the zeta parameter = 14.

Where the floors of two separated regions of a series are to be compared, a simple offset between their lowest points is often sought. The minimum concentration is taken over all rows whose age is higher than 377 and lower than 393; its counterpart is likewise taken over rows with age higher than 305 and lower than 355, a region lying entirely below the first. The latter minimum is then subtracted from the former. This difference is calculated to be 16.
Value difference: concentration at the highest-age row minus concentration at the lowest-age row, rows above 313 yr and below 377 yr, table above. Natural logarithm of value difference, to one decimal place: 2.8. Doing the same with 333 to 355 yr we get 1.6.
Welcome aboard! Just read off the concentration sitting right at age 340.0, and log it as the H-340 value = 27.5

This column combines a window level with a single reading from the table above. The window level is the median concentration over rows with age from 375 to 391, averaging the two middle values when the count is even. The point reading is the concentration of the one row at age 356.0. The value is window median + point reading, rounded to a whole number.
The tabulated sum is 57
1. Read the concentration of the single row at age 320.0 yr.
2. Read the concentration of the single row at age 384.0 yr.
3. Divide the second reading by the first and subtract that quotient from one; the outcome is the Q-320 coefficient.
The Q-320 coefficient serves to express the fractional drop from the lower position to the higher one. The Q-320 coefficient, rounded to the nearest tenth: -1.1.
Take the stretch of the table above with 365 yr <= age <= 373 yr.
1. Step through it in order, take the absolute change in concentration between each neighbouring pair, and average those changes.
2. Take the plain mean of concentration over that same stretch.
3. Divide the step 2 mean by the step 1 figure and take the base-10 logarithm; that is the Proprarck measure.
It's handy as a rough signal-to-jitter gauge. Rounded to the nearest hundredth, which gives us 1.32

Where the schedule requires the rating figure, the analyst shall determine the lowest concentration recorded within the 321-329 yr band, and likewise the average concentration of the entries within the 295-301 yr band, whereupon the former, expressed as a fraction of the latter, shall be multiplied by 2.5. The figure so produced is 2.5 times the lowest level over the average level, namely 1.5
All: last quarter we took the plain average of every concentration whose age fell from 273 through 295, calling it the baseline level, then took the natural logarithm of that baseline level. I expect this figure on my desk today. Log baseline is 3.19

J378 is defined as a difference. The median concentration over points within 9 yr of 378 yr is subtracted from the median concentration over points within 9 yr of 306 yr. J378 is -14.6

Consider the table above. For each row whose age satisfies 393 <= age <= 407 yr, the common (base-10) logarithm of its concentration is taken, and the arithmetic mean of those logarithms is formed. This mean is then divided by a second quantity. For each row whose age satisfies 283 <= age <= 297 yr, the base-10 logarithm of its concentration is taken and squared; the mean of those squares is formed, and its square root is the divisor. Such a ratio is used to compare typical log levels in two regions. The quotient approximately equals 1.06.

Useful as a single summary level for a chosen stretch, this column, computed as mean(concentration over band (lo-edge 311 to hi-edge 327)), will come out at 12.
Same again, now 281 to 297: 24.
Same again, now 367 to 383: 28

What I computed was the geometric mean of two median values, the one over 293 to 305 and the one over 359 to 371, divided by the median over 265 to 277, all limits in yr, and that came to 1.2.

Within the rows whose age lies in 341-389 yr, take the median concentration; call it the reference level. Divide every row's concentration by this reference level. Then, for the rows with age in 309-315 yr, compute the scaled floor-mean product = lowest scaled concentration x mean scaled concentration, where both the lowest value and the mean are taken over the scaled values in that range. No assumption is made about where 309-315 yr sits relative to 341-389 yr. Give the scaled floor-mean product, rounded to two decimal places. 0.16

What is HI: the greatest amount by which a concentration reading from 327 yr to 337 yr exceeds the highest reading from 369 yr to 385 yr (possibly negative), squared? 2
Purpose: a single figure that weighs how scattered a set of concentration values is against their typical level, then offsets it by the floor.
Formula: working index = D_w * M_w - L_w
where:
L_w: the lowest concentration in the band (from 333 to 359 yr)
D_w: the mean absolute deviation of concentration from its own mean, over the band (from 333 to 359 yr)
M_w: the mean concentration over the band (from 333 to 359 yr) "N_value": 14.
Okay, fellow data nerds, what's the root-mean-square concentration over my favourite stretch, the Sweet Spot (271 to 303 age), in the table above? 22.9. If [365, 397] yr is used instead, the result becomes 28.0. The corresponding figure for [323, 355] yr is 26.3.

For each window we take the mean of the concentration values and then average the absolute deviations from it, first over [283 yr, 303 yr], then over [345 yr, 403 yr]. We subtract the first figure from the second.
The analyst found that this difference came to -1.1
